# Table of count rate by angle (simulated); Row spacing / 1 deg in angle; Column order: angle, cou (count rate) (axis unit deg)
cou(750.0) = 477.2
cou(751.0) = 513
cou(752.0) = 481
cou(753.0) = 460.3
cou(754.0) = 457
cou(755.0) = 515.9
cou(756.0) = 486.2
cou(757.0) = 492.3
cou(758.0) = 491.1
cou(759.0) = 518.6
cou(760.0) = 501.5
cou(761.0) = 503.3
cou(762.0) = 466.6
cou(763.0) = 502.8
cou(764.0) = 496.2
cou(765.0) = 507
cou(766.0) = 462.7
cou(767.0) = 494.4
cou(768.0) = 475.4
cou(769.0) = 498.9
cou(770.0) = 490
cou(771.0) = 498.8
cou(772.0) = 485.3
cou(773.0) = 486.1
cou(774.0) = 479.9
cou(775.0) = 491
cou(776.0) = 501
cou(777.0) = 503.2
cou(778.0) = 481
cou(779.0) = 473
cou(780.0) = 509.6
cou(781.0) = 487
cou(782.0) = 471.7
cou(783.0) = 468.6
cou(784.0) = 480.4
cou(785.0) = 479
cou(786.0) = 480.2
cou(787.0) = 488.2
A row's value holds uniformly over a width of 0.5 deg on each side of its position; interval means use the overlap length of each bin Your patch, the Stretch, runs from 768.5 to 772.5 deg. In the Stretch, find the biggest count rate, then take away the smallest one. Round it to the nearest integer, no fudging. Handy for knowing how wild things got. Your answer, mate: 14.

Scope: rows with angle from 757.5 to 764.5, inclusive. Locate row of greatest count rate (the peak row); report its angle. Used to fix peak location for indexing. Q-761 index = 759.0 deg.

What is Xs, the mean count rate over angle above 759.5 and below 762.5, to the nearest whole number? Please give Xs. 490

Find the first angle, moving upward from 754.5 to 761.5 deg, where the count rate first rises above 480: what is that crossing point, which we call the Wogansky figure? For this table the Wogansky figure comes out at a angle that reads 755.0 deg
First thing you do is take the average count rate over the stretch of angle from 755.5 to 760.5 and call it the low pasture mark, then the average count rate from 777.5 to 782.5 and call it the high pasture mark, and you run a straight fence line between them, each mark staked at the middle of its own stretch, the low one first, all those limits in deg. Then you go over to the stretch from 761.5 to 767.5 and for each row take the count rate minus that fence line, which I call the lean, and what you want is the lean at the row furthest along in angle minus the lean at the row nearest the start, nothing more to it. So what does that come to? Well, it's 31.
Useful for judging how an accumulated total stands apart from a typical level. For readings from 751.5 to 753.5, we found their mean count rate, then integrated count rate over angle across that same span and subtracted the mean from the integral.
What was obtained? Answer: 471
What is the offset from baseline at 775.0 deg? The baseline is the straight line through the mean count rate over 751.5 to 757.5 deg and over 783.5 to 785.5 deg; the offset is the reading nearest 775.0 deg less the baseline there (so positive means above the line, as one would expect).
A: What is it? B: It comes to 11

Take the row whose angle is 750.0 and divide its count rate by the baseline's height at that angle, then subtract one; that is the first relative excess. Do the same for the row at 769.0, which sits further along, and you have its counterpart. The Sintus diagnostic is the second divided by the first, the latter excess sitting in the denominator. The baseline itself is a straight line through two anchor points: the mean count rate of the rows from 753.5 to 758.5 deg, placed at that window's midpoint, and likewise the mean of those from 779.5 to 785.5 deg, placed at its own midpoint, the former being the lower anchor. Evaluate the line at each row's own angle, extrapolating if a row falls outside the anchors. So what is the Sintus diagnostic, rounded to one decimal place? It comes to -1.1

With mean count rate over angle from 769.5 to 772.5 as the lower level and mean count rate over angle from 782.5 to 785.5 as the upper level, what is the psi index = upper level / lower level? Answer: 0.97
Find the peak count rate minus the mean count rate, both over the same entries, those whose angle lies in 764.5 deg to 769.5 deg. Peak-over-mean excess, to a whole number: 19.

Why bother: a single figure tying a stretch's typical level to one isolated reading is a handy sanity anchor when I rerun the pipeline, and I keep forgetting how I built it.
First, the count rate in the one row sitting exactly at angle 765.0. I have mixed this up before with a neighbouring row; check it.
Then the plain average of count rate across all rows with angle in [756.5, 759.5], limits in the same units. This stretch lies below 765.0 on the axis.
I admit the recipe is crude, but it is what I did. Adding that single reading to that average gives 1008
